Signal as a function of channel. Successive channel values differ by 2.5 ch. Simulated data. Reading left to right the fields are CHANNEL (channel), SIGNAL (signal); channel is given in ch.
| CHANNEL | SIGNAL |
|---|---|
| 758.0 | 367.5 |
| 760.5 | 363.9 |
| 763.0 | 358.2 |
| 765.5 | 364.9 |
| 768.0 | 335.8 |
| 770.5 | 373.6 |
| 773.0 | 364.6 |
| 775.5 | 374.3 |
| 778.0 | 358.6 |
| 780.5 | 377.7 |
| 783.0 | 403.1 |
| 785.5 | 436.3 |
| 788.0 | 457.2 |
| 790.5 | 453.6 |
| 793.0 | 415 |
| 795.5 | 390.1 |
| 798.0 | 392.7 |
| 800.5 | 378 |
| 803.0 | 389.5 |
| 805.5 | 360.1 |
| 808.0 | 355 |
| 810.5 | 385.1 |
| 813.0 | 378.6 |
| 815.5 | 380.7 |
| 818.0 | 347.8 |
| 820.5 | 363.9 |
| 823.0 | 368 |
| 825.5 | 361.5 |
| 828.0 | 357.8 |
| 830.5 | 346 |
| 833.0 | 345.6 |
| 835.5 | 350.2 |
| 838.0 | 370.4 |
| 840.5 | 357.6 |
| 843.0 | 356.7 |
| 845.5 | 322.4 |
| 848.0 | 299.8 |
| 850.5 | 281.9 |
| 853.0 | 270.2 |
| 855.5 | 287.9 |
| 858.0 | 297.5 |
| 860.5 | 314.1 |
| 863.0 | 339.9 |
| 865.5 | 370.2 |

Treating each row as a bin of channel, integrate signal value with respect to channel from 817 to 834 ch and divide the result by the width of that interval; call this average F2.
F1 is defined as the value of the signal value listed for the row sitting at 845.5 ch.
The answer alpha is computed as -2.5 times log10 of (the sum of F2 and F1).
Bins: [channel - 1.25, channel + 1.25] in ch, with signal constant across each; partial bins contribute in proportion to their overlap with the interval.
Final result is -7.08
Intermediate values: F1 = 322.4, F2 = 356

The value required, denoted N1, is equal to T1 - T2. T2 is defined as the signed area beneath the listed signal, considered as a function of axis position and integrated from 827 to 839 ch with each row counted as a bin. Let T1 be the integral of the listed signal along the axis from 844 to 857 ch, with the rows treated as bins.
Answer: -424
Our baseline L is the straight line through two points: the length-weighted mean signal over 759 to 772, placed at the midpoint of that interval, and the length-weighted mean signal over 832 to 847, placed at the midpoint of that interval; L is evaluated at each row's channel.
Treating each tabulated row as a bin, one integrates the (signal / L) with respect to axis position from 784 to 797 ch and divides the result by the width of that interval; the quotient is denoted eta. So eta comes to 1.205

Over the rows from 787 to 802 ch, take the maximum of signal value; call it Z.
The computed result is 457.2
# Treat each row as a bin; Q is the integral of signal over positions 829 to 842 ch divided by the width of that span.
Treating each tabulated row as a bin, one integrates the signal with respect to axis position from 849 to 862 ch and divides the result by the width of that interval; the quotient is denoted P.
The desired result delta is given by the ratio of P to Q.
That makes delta 0.8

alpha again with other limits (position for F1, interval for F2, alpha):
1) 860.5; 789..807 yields -7.13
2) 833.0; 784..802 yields -7.21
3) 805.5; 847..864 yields -7.05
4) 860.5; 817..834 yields -7.07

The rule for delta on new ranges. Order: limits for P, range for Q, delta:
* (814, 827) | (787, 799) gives 0.9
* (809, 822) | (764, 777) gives 1.0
